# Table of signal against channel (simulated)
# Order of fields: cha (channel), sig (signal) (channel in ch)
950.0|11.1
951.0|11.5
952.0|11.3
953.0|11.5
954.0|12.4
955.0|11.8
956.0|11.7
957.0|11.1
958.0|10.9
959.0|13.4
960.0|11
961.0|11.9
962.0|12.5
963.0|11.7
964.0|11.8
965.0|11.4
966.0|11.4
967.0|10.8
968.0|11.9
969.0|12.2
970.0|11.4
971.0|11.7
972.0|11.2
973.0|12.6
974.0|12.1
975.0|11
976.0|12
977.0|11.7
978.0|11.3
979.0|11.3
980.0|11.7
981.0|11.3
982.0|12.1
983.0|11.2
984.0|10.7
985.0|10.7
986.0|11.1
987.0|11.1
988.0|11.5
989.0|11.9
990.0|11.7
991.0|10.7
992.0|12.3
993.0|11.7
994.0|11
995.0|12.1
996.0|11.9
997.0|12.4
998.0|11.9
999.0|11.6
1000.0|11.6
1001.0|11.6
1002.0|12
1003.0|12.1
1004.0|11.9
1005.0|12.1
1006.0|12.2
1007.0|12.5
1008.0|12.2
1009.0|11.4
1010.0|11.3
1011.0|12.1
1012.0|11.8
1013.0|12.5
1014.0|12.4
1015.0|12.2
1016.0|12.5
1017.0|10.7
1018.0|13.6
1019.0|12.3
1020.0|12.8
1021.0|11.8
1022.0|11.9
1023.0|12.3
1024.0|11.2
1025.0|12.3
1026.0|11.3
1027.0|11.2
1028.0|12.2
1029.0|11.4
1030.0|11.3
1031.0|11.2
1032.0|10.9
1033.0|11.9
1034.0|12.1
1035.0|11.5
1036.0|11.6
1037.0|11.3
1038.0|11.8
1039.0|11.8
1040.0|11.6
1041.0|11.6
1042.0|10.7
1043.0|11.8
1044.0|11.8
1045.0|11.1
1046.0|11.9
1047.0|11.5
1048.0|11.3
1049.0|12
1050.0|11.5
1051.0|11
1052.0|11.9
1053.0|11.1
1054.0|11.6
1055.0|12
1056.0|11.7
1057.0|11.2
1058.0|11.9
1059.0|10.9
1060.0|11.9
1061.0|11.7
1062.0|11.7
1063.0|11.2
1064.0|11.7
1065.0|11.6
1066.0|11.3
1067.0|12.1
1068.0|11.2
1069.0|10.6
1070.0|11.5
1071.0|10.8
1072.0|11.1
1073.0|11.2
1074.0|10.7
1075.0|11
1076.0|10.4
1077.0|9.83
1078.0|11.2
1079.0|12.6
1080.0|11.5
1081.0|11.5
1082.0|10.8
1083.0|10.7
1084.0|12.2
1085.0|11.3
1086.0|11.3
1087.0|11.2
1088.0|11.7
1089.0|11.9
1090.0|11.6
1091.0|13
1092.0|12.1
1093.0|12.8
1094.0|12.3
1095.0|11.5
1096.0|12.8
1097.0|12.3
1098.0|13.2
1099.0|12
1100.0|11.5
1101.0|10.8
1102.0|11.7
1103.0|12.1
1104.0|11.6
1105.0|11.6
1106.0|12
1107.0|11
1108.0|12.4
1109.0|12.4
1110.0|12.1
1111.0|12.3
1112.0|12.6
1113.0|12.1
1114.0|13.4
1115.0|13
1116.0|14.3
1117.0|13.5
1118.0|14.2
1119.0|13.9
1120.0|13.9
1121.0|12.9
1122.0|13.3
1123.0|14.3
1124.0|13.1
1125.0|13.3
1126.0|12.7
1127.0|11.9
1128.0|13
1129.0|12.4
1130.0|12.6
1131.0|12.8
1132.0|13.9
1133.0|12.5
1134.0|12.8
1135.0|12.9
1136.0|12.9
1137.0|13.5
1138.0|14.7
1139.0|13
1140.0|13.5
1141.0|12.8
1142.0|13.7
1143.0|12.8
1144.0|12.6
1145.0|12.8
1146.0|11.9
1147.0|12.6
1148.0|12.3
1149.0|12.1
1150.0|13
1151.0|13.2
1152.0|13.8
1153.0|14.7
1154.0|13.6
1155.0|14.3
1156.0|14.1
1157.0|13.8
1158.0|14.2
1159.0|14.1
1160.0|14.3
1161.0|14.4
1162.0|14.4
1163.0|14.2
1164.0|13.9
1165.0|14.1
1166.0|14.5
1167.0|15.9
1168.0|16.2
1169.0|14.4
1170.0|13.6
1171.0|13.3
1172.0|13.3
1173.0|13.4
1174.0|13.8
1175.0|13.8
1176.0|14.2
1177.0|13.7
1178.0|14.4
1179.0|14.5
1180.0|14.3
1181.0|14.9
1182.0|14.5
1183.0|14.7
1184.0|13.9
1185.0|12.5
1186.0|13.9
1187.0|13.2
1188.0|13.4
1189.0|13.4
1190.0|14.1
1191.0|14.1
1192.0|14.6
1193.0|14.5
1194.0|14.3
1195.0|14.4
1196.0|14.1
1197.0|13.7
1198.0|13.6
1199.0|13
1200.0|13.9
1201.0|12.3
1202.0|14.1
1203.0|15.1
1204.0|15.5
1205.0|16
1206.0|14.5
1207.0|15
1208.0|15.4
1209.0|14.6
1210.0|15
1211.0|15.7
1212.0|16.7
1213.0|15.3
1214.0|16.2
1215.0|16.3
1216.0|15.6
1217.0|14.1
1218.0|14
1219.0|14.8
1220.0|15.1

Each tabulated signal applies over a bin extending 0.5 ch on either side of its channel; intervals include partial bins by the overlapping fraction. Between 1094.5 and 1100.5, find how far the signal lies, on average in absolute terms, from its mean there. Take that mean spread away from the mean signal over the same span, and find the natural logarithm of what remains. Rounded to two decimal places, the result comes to 2.46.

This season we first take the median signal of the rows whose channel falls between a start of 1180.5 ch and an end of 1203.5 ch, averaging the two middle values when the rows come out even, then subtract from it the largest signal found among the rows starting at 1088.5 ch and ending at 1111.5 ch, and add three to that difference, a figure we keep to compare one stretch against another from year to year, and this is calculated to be 3.9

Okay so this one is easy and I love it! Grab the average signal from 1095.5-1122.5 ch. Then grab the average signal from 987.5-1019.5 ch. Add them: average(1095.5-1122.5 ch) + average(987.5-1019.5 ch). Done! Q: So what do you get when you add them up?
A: 24.5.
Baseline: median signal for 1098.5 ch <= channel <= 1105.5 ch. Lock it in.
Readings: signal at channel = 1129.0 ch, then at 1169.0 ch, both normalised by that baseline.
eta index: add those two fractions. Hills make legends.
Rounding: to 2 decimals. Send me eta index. 2.31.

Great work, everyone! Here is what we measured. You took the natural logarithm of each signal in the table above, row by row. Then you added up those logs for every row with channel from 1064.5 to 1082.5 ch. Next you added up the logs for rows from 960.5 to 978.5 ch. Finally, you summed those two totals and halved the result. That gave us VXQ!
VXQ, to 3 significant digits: 43.8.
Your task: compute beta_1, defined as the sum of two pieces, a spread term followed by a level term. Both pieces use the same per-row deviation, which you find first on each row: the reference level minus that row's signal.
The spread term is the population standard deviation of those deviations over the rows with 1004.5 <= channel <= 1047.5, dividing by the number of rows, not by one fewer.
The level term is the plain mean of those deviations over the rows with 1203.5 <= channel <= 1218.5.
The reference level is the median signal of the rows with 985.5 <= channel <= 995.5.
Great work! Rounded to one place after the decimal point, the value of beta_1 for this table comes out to -3.2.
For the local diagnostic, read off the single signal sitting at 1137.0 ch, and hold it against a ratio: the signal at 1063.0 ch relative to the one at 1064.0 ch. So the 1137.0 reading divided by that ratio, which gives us 14.1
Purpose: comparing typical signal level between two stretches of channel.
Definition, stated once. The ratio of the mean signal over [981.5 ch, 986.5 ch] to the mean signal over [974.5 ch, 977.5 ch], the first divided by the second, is 0.96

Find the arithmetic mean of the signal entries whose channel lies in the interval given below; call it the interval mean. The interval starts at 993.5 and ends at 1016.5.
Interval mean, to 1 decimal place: 12.0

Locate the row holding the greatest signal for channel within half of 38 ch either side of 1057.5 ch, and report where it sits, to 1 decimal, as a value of 1067.0 ch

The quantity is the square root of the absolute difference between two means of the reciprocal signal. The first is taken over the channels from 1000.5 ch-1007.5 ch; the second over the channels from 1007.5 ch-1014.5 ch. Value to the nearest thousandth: 0.028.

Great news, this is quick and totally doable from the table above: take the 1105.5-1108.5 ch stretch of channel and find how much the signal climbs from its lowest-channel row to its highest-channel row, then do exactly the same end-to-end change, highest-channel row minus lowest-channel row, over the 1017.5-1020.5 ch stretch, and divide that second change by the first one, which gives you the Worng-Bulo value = -2.0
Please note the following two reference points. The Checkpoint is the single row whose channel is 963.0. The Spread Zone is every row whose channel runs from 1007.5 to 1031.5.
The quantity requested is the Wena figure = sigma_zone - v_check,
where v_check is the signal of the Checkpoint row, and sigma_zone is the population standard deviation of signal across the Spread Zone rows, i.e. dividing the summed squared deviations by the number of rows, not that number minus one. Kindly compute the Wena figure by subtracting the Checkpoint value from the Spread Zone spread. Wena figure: -11.1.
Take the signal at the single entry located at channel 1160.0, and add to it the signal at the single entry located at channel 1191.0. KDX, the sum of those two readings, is 28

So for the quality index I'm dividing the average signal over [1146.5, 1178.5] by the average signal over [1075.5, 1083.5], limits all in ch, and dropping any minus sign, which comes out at 1.26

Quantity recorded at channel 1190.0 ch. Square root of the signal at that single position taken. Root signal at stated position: 3.75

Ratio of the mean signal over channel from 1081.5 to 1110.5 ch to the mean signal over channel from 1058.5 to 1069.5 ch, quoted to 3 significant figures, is 1.04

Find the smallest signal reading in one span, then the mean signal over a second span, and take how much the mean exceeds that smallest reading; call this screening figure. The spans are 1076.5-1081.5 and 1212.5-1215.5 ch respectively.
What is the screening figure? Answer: 6.1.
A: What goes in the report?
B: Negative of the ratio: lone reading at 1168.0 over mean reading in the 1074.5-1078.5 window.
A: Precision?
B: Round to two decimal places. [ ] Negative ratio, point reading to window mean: -1.53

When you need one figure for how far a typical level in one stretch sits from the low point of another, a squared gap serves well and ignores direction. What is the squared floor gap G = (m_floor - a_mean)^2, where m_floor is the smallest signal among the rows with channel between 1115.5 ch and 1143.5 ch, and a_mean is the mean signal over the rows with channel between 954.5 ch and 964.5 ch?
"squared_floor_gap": 0.0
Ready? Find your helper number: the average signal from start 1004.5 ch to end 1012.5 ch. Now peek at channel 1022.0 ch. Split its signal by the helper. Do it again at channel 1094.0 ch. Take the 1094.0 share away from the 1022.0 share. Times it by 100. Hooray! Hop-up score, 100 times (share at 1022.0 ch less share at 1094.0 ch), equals -3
